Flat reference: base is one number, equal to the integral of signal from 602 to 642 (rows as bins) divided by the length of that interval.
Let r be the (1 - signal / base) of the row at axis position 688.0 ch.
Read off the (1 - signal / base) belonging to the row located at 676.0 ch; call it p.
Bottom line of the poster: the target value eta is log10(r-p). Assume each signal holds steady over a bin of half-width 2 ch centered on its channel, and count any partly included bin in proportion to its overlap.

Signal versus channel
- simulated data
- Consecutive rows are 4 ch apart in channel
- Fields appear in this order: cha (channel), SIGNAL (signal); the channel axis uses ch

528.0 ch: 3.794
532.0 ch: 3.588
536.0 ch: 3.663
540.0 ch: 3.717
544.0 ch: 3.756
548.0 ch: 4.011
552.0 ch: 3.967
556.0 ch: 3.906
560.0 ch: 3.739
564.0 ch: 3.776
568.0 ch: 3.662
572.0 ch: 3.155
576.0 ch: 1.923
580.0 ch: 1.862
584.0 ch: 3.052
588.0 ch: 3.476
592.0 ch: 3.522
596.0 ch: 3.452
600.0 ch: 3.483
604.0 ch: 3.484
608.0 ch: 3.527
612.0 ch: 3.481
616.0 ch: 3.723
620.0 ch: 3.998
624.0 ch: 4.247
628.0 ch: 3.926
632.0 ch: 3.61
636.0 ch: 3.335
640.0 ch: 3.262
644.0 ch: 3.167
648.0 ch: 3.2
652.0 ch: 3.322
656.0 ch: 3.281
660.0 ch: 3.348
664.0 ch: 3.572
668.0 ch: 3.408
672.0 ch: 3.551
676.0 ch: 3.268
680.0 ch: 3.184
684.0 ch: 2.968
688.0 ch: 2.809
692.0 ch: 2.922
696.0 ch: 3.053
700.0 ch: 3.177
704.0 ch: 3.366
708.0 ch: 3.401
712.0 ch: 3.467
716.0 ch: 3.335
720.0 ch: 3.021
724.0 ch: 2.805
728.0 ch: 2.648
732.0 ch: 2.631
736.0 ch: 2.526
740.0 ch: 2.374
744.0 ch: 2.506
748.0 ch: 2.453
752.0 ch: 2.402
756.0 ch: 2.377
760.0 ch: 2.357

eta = -0.90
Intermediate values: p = 0.11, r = 0.23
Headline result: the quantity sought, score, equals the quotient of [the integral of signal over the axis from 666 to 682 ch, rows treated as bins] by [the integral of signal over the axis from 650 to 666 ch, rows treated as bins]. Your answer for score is 1.0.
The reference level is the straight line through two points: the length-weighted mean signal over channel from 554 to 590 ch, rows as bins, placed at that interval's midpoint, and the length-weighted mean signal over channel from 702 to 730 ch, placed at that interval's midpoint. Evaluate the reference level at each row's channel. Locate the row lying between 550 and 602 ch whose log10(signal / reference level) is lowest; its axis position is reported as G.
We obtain 580.0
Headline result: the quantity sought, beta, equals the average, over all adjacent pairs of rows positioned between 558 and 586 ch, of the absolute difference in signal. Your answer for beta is 0.52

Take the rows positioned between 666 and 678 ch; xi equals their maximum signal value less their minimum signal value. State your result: 0.28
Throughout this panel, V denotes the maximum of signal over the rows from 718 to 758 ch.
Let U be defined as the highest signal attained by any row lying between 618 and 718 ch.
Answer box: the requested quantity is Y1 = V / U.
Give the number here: 0.71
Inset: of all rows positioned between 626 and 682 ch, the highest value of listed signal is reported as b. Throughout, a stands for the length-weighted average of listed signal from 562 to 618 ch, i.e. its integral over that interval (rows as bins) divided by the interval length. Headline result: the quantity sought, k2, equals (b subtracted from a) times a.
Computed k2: -2.2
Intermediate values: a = 3.26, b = 3.926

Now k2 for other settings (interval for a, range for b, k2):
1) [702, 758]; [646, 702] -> -2.1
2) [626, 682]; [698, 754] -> -0.3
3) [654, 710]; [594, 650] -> -3.3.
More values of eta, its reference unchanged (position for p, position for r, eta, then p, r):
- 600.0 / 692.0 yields -0.81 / 0.05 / 0.20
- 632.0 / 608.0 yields -1.64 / 0.01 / 0.04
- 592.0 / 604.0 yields -1.98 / 0.04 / 0.05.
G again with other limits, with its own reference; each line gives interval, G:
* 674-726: 688.0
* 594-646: 644.0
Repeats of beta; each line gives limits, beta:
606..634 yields 0.24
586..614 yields 0.04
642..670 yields 0.11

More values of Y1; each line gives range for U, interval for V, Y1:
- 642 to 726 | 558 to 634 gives 1.19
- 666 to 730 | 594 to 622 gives 1.13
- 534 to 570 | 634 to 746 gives 0.89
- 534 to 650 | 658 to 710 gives 0.84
